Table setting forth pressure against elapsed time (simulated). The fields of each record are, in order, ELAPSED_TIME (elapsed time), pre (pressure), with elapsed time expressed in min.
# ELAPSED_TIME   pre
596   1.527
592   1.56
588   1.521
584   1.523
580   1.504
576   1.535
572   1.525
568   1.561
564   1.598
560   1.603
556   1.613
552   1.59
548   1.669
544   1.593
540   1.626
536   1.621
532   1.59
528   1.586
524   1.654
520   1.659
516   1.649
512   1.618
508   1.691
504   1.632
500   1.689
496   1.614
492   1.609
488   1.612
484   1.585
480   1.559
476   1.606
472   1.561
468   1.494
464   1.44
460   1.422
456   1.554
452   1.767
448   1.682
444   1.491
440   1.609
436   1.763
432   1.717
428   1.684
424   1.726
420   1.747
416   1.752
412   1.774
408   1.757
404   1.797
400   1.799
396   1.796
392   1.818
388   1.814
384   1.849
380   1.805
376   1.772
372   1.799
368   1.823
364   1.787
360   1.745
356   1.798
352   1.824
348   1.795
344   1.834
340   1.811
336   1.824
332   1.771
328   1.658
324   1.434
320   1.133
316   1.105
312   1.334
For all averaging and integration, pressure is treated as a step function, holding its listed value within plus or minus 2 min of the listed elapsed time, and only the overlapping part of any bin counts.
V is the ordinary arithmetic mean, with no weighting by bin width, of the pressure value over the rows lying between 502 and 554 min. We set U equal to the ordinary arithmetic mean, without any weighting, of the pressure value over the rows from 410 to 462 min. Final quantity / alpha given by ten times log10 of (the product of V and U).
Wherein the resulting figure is 4.34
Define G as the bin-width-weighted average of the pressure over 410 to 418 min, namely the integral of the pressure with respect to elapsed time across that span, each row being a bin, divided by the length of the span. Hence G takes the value 1.76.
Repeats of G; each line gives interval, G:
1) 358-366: 1.77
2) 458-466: 1.43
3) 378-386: 1.83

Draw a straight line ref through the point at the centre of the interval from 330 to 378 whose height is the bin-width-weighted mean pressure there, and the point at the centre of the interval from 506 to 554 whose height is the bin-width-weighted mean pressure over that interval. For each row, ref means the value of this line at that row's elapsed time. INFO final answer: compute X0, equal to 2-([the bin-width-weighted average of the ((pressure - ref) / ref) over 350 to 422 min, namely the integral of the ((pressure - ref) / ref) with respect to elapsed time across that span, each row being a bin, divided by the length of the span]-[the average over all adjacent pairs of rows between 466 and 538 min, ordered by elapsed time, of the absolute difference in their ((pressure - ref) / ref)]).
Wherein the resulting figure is 2.01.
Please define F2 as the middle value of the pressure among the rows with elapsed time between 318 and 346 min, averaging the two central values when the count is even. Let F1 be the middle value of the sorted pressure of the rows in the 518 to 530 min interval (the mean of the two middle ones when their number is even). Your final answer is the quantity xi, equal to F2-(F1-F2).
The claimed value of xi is 1.89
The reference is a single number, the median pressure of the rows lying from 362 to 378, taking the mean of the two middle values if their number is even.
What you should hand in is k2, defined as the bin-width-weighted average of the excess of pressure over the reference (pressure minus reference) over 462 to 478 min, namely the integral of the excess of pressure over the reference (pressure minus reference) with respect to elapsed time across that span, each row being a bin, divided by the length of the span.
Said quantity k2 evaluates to -0.27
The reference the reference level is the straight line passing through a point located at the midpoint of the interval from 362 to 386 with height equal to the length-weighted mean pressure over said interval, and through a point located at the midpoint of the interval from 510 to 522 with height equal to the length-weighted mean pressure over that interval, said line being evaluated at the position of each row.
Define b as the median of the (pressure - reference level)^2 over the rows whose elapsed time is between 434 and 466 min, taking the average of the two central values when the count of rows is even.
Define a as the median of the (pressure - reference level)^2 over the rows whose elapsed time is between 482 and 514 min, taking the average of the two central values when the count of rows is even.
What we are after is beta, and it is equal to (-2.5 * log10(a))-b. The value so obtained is 6.7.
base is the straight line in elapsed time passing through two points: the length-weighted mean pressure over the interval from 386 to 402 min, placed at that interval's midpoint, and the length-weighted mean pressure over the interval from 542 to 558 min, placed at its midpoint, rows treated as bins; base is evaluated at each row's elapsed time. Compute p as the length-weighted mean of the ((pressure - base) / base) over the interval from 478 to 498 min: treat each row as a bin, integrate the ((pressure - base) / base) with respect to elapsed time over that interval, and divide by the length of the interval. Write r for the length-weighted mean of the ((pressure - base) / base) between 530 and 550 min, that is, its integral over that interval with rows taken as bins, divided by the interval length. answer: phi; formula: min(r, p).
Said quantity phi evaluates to -0.06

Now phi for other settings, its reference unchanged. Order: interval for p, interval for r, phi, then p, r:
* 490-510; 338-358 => -0.03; -0.018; -0.027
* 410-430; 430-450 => -0.06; -0.022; -0.056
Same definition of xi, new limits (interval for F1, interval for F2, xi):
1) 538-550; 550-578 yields 1.55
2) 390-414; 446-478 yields 1.32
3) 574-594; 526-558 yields 1.68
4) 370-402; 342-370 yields 1.79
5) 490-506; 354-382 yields 1.97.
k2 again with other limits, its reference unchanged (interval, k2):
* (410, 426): -0.04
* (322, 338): -0.12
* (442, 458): -0.17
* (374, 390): 0.02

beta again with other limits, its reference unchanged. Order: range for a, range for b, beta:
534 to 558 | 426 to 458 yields 9.2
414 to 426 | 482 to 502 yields 11.2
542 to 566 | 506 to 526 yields 9.2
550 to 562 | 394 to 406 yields 9.6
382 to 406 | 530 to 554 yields 8.0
